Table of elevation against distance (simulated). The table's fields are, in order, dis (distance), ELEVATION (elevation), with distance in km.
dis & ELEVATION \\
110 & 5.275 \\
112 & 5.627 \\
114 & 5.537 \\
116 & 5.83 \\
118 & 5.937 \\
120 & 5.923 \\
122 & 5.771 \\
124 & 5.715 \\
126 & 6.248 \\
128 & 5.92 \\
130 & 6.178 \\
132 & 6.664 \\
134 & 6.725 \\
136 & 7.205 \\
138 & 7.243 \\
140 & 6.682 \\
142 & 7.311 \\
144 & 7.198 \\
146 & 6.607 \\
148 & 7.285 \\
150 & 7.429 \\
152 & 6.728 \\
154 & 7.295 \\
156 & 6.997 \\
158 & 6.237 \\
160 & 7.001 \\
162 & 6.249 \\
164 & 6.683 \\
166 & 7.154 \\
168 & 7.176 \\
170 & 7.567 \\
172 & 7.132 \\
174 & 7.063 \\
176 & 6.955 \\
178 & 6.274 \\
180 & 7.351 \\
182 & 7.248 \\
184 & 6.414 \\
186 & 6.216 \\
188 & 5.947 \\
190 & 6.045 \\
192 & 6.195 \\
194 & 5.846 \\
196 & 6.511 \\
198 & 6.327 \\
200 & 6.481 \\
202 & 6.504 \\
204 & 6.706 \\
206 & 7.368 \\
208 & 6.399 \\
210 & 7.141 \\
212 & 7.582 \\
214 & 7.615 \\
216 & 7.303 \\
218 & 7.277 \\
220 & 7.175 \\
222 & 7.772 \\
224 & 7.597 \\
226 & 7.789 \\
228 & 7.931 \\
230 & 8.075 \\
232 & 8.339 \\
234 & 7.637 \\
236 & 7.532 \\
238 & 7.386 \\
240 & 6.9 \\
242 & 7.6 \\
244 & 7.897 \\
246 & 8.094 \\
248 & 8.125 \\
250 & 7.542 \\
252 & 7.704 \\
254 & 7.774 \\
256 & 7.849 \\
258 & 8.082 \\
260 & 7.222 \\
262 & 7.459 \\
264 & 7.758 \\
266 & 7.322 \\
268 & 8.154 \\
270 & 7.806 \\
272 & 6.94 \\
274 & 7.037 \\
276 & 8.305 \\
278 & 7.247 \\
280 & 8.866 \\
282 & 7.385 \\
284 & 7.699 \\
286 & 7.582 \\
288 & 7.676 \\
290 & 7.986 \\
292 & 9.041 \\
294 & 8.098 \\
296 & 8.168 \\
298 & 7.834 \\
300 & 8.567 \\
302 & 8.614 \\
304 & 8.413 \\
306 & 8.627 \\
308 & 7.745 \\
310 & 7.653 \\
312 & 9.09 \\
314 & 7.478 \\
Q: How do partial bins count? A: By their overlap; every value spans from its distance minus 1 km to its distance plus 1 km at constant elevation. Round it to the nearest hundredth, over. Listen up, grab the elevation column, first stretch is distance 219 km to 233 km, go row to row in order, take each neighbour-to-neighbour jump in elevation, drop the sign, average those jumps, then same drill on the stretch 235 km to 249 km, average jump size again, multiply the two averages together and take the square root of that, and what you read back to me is 0.28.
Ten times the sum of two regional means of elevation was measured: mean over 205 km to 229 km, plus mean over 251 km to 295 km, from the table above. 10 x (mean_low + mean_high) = 152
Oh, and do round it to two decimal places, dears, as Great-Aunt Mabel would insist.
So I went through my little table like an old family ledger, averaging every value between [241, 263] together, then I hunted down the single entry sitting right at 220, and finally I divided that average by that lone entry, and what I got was 1.08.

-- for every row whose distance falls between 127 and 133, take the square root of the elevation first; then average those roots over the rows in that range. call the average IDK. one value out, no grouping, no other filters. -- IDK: 2.50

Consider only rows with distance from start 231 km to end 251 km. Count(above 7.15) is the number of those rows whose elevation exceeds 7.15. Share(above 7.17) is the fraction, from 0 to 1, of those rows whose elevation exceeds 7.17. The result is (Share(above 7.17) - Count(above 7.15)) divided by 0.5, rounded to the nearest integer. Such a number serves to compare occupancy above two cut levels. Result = -16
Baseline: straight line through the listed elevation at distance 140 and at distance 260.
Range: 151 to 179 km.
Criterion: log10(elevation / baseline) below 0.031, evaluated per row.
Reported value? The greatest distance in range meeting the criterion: 178 km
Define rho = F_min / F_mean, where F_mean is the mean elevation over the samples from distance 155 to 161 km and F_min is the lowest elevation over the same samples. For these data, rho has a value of 0.925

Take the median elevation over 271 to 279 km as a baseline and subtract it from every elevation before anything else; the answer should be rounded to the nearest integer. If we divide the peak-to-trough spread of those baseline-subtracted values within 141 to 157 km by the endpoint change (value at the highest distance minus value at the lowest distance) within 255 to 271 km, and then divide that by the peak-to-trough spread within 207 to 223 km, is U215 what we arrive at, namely -14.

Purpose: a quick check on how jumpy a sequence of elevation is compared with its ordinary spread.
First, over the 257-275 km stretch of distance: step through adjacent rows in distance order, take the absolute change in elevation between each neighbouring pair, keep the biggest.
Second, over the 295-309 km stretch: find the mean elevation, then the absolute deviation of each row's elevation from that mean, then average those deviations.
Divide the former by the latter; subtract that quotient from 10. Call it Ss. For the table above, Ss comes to 7.2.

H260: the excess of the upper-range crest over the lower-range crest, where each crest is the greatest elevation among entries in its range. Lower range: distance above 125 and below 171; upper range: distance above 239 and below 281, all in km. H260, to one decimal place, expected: 1.3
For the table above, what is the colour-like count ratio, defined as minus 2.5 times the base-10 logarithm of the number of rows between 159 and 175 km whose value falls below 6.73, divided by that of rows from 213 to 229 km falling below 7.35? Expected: 0.44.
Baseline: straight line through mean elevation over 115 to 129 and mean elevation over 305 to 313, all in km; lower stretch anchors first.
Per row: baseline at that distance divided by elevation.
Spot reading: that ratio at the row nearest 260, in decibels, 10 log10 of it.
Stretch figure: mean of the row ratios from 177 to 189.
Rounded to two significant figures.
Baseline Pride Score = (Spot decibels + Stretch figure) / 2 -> 0.64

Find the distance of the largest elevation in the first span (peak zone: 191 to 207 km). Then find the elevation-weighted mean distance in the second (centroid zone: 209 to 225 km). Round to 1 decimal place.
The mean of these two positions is 211.5 km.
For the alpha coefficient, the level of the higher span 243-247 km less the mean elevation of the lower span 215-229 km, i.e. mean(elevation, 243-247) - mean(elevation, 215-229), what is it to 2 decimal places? 0.45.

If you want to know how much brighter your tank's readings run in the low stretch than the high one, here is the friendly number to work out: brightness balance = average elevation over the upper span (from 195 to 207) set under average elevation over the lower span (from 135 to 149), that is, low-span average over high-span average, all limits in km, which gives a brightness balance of 1.06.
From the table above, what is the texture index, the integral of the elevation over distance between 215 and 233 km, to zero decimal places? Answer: 139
